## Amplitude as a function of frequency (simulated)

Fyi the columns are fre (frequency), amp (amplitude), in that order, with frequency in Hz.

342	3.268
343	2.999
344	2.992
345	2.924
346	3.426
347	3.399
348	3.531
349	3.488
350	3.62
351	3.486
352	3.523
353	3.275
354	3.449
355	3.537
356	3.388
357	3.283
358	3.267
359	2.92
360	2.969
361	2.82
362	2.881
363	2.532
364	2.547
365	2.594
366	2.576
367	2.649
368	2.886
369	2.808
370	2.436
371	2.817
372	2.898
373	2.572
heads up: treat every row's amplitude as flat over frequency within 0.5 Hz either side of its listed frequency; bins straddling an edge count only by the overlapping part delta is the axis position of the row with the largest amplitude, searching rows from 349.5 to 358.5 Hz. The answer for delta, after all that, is 350 Hz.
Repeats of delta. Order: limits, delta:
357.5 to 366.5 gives 358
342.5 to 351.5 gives 350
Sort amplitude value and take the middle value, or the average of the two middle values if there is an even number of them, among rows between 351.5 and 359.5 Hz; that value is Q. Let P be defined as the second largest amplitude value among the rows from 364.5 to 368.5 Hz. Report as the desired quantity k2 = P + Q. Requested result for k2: 5.98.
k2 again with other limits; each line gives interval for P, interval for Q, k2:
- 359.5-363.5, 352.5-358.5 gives 6.22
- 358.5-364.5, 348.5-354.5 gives 6.41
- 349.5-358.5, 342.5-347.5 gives 6.54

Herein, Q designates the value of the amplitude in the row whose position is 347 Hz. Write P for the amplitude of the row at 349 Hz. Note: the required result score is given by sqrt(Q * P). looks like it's 3.4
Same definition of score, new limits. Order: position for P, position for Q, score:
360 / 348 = 3.2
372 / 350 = 3.2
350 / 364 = 3.0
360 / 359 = 2.9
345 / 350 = 3.3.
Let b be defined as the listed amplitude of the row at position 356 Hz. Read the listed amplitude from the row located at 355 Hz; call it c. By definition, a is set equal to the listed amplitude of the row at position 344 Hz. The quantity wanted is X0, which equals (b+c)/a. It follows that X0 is 2.3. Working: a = 2.992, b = 3.388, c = 3.537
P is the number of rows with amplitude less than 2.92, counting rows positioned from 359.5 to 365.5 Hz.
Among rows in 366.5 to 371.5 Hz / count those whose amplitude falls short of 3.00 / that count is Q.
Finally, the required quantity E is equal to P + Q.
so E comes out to 10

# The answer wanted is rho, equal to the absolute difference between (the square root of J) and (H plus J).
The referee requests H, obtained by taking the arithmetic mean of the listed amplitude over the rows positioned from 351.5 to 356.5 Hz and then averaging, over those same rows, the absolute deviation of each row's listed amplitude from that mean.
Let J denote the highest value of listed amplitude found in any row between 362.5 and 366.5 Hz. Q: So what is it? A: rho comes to 1.07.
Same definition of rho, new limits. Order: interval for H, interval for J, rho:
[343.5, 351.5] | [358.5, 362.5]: 1.45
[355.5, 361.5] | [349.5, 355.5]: 1.92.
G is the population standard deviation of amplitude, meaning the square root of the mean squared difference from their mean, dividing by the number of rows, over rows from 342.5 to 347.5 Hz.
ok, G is 0.218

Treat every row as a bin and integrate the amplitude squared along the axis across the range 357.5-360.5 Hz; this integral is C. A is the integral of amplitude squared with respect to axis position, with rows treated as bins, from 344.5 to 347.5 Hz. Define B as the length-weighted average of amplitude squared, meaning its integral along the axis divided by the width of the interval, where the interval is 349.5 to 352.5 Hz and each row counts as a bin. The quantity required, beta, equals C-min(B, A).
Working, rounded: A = 32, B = 13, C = 28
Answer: 15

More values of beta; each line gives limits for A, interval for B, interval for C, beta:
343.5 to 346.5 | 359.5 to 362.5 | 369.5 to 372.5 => 14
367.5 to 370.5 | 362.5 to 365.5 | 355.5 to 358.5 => 26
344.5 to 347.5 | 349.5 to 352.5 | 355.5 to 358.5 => 20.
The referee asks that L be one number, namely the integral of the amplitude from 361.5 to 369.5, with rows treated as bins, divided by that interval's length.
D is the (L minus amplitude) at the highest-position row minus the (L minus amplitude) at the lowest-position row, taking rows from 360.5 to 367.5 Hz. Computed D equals 0.17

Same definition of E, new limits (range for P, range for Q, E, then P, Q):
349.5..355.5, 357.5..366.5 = 8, 0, 8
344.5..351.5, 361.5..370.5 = 9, 0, 9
